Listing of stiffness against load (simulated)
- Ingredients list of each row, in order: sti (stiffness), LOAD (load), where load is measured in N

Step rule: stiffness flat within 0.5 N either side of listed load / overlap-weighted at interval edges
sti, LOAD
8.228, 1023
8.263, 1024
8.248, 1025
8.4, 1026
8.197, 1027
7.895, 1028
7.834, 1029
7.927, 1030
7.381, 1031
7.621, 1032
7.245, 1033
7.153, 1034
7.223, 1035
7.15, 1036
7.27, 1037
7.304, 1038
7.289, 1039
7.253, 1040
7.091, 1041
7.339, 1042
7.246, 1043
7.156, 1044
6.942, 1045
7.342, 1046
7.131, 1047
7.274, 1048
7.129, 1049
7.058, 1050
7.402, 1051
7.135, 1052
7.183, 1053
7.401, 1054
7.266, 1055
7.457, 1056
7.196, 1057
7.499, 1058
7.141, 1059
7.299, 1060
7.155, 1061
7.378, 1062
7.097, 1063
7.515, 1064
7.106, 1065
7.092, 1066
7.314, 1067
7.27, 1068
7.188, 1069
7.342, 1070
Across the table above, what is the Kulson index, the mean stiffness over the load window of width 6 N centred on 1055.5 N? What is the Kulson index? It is 7.33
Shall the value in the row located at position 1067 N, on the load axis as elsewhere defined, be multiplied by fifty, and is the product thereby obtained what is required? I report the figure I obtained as 366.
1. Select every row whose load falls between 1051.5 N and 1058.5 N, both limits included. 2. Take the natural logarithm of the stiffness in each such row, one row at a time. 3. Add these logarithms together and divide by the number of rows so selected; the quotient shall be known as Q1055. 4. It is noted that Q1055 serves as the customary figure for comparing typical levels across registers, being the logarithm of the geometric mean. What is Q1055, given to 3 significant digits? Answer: 1.99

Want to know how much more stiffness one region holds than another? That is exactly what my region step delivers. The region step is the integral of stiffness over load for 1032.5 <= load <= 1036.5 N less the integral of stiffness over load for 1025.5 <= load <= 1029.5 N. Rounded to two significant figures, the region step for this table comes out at -3.6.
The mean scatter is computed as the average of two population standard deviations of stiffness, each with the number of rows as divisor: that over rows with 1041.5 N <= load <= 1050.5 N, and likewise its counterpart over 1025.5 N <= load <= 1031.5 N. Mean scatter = 0.22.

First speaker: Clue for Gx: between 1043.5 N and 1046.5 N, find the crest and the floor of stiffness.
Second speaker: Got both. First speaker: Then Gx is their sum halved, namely 7.14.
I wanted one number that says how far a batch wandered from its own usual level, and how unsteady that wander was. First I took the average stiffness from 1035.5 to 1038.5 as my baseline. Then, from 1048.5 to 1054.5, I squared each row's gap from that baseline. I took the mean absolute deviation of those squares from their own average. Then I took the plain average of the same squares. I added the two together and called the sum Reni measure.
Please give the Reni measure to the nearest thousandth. 0.028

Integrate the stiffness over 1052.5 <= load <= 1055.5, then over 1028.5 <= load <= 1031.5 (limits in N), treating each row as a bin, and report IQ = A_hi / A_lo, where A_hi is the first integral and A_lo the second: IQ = 0.94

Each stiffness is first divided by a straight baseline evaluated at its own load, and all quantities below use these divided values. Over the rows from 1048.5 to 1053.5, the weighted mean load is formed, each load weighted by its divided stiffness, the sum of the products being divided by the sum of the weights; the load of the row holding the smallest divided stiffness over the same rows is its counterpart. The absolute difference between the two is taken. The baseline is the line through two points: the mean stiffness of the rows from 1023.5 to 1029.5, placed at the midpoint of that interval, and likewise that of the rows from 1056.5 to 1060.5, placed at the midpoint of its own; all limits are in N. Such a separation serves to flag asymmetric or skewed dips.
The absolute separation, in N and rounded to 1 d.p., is 1.0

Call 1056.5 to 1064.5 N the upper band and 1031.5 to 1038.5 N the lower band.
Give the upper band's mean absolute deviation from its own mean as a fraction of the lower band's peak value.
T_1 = 0.0181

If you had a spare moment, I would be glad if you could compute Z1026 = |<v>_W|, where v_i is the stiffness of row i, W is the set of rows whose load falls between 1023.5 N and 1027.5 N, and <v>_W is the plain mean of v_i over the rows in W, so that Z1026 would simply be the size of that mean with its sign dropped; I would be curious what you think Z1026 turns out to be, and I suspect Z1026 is 8.28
